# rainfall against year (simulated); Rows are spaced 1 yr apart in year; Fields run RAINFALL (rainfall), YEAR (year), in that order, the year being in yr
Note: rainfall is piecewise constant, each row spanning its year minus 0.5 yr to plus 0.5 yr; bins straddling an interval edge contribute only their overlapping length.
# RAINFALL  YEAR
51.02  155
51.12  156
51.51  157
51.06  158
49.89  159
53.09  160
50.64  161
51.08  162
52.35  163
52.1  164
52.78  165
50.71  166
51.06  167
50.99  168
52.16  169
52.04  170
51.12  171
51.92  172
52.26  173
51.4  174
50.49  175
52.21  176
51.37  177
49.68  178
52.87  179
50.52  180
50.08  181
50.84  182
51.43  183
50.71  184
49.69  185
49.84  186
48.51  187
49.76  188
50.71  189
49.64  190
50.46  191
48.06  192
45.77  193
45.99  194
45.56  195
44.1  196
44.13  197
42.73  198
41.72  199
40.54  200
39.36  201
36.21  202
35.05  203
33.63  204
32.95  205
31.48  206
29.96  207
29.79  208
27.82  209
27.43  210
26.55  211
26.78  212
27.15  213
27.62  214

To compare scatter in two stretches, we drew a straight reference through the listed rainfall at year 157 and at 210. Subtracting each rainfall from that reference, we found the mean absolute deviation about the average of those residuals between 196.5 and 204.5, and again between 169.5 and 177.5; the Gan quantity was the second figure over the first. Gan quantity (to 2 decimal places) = 0.39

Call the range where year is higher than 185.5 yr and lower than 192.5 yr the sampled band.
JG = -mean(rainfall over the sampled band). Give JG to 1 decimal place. -49.6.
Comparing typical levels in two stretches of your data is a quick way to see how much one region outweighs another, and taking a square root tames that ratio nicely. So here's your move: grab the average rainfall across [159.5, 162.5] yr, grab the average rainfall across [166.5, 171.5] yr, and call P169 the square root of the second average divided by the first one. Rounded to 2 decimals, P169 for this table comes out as 1.00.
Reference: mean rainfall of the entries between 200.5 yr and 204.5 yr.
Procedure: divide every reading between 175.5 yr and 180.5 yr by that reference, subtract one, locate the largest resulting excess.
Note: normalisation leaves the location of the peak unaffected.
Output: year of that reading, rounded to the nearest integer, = 179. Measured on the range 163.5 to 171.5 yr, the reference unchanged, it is 165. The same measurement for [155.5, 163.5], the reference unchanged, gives 160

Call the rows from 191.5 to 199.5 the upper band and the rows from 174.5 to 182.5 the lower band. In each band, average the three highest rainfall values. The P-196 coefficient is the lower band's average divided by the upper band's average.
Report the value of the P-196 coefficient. 1.12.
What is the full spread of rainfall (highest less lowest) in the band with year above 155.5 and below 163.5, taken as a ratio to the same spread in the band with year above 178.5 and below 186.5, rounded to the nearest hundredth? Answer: 1.01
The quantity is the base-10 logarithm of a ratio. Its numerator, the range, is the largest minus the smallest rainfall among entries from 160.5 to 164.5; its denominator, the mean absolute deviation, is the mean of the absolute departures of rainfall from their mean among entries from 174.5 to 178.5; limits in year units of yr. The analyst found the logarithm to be 0.30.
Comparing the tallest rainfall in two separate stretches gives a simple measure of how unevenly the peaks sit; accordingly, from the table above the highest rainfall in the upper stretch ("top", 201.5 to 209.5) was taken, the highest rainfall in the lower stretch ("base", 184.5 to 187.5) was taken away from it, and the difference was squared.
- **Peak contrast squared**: 186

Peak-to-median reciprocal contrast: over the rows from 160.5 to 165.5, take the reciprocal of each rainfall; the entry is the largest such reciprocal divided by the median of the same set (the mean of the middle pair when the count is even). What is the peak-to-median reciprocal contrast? 1.03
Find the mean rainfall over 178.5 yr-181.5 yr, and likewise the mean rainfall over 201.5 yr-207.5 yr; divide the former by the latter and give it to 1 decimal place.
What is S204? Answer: 1.5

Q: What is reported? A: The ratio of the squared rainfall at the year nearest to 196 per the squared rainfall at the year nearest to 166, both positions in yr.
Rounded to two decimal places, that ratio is 0.76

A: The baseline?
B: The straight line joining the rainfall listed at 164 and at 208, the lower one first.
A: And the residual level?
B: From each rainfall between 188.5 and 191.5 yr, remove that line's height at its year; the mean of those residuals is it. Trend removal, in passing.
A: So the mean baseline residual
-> 11.4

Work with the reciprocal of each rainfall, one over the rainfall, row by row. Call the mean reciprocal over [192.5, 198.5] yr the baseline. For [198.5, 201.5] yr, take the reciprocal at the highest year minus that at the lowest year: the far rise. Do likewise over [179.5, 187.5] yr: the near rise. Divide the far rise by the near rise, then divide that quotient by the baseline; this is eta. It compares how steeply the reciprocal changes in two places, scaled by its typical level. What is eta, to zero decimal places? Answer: 78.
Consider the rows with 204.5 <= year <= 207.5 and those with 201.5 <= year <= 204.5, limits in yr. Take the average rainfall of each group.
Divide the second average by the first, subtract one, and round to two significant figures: 0.11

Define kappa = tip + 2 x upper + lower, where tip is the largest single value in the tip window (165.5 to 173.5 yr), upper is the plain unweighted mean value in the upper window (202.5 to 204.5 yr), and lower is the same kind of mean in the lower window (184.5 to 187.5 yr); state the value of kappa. 170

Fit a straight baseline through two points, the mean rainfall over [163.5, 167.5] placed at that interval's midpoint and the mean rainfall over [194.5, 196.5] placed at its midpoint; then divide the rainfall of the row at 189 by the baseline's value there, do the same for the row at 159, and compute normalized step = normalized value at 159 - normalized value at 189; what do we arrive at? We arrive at -0.16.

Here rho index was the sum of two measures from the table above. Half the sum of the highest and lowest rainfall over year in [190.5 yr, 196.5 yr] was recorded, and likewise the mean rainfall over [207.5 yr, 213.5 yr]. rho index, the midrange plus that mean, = 75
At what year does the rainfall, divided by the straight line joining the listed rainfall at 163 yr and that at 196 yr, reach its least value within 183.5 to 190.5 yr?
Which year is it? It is 187 yr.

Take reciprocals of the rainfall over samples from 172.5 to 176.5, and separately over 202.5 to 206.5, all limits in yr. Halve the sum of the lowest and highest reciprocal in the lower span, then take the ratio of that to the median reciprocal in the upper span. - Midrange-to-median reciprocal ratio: 0.65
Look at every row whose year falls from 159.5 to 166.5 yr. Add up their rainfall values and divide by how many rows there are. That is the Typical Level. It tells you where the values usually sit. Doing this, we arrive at 51.8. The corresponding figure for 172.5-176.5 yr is 51.6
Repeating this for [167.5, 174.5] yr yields 51.7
